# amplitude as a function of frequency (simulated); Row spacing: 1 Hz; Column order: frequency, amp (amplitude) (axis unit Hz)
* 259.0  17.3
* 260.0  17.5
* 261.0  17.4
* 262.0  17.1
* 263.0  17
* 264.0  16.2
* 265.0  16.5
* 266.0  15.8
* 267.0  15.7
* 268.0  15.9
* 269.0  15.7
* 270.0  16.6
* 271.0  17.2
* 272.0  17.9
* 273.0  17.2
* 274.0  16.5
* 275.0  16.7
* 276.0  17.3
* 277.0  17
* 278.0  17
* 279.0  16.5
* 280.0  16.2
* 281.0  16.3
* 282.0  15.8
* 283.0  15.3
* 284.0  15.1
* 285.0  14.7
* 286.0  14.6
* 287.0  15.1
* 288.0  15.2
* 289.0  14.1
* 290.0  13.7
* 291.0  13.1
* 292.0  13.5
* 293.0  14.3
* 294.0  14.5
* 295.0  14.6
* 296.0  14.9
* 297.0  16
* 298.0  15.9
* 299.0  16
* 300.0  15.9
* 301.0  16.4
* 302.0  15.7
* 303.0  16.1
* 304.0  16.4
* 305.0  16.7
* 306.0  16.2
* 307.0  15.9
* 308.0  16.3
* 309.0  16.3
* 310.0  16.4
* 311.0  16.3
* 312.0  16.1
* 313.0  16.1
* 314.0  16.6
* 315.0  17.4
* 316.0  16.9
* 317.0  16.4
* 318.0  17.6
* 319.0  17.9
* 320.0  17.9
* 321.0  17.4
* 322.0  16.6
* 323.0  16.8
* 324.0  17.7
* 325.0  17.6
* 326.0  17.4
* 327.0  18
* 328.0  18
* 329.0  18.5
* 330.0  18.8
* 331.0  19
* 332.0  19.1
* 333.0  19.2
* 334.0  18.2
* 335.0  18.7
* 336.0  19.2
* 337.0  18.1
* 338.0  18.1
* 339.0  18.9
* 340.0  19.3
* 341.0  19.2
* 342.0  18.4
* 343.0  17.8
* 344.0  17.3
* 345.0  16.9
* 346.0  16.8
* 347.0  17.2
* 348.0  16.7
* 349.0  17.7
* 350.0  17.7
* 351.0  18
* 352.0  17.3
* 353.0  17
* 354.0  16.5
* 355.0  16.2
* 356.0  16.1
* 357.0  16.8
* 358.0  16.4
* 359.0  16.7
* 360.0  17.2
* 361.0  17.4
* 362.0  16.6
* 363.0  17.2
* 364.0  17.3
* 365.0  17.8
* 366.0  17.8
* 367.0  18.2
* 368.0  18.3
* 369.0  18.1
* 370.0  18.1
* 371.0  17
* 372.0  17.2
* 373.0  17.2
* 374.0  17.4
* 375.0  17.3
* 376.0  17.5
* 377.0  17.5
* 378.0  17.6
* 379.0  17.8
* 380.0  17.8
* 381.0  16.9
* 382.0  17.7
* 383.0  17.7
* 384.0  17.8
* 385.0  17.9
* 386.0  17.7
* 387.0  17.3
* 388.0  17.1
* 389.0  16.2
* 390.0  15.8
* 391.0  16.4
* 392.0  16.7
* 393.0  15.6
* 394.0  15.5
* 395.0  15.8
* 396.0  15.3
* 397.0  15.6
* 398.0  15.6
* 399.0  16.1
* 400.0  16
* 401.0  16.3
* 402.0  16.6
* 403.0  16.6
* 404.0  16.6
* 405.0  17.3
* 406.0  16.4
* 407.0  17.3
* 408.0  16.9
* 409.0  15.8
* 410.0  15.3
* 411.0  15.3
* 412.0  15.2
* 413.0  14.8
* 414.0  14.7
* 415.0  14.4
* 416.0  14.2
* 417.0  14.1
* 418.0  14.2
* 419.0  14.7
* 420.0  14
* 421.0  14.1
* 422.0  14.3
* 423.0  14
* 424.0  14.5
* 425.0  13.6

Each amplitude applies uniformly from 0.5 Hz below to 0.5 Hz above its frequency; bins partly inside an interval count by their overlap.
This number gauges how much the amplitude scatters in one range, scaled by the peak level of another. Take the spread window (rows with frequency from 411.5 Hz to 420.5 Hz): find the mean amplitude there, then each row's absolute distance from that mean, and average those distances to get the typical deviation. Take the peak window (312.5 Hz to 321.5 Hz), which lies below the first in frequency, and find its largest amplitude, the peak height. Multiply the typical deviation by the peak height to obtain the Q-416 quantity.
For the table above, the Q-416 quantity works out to 5.9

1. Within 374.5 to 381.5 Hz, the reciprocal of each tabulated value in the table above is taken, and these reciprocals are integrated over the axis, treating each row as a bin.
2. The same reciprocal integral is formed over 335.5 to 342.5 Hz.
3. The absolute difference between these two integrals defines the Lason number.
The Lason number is 0.03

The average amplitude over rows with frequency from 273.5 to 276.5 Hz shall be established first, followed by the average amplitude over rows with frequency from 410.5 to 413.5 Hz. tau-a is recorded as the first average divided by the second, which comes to 1.11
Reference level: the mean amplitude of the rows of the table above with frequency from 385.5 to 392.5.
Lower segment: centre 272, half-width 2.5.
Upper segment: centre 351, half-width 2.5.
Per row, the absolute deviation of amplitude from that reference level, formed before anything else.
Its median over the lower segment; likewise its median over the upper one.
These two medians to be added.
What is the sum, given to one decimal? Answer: 1.4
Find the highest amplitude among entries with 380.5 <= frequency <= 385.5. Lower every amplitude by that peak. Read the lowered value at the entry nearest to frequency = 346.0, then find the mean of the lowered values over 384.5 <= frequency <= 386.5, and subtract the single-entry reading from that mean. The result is 1.0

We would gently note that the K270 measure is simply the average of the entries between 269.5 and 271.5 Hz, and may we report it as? 16.9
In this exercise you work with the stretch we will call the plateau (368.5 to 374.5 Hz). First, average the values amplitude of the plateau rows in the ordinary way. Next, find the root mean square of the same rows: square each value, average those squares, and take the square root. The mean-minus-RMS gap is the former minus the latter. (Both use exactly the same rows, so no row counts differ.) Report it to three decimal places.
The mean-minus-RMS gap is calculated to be -0.006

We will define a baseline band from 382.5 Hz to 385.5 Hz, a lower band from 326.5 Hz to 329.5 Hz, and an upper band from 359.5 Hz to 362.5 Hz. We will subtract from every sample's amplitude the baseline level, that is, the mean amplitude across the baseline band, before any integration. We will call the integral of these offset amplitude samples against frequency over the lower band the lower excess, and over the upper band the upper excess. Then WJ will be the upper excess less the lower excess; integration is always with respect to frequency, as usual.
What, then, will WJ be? -3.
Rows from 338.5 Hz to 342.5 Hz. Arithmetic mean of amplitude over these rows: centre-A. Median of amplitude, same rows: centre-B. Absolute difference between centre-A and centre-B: 0.10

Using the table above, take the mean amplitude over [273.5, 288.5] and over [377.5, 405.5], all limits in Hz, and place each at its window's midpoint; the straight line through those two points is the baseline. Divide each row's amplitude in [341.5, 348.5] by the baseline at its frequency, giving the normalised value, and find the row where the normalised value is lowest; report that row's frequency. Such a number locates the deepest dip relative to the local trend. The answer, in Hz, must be 348.0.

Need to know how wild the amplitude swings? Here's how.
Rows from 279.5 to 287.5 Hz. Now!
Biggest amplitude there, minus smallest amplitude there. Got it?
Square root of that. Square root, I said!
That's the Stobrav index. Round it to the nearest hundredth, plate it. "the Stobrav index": 1.30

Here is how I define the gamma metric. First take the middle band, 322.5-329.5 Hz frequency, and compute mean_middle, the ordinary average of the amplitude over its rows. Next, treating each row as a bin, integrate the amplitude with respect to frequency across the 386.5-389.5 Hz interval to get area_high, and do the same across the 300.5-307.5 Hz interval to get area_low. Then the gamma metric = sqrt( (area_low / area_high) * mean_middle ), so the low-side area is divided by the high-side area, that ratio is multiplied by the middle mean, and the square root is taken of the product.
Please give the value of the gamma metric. 6.3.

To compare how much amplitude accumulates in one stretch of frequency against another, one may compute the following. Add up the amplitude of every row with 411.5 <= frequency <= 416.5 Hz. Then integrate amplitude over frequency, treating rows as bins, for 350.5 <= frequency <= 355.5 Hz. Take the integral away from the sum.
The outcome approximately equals -12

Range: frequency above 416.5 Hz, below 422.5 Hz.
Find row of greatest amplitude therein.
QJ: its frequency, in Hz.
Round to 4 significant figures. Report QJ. 419.0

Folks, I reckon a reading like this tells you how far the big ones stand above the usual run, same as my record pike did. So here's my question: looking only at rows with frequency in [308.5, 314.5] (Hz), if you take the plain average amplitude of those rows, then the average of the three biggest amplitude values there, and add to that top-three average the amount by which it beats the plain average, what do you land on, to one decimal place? 16.6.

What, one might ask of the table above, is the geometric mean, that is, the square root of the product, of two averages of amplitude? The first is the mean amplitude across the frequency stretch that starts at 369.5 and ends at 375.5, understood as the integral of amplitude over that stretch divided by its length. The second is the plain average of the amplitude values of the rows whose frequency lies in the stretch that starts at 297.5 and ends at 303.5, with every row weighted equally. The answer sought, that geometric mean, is 16.7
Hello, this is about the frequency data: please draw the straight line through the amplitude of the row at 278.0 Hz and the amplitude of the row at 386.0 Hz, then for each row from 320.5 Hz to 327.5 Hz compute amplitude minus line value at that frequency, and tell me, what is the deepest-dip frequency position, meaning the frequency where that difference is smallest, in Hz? 322.0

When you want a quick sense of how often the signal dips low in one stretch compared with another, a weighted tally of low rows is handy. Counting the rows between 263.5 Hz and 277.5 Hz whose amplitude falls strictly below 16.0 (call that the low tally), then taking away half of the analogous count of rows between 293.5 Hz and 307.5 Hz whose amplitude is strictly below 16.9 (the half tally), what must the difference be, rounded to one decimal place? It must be -3.0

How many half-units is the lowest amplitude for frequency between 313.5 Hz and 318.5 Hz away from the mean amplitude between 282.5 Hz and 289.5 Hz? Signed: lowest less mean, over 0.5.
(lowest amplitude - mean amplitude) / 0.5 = 3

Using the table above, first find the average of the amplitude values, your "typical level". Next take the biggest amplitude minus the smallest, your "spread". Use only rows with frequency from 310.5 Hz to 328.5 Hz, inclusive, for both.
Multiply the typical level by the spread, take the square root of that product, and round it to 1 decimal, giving 5.7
